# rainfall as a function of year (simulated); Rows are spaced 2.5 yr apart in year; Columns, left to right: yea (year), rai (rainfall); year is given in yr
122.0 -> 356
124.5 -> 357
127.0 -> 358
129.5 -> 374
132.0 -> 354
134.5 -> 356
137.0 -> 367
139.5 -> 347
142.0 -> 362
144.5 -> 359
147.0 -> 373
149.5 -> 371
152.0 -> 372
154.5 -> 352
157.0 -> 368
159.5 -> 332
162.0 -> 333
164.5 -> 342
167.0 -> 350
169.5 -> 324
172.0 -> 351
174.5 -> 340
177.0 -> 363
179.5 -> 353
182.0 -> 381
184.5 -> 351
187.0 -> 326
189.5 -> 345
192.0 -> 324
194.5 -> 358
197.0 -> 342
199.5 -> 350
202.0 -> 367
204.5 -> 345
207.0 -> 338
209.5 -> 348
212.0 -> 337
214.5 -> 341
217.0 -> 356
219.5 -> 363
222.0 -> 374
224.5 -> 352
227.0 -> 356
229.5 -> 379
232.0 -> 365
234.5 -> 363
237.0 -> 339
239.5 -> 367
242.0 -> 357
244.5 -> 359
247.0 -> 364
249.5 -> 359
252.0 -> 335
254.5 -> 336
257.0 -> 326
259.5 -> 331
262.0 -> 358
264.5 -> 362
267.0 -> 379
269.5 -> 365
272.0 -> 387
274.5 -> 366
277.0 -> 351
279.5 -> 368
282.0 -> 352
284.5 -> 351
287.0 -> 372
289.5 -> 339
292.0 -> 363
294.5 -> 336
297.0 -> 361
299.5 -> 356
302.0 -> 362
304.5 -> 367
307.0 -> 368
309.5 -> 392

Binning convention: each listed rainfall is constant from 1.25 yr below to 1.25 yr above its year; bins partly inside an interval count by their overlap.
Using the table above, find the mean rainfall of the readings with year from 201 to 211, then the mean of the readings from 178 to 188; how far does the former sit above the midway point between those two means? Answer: -2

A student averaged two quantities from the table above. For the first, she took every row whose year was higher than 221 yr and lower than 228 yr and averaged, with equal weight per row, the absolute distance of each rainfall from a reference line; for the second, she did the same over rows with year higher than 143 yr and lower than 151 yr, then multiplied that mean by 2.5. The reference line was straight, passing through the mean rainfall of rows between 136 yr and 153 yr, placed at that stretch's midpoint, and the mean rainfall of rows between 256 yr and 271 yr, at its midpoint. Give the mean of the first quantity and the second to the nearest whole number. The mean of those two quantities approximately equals 13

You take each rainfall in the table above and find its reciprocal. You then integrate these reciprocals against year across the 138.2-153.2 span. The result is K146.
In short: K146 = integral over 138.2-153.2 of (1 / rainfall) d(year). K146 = 0.0412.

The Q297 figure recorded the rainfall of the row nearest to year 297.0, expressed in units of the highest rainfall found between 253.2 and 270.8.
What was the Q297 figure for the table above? 0.95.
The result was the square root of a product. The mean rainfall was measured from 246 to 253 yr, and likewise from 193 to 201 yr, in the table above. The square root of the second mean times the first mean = 351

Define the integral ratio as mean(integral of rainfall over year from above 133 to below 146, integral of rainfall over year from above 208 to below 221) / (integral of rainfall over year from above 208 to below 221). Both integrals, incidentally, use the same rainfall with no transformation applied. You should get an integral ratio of 1.01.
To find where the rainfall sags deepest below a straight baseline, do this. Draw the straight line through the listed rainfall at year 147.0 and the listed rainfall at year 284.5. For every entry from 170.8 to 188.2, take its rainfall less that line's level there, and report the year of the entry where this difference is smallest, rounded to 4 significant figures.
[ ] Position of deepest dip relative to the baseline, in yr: 187.0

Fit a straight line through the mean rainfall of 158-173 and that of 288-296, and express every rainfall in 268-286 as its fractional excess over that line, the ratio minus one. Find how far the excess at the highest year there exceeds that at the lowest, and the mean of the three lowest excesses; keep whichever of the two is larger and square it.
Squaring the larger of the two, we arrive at 0.000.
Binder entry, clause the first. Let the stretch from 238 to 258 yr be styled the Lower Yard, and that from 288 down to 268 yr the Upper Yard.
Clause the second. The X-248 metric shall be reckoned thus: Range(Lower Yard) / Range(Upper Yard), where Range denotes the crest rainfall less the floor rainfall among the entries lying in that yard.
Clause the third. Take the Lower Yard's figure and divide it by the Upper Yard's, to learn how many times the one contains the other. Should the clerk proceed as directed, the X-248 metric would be 1.1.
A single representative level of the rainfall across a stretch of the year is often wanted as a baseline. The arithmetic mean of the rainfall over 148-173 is 350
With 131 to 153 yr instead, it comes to 362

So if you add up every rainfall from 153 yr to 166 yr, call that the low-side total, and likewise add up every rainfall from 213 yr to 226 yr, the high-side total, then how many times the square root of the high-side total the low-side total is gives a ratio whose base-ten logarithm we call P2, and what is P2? 1.61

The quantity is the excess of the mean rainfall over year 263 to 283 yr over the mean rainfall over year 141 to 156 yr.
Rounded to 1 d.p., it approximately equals 1.4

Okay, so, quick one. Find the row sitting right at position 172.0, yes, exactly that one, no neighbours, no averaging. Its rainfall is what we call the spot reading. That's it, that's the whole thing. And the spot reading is 351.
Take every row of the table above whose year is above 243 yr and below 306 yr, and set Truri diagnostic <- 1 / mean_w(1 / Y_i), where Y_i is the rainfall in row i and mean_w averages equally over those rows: 356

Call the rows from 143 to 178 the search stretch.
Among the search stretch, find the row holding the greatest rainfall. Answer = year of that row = 147.0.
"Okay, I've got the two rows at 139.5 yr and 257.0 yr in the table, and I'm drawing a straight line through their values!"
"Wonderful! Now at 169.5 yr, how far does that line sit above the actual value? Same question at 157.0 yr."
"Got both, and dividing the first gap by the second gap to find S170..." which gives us -0.7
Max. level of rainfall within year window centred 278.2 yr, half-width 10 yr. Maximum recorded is 387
